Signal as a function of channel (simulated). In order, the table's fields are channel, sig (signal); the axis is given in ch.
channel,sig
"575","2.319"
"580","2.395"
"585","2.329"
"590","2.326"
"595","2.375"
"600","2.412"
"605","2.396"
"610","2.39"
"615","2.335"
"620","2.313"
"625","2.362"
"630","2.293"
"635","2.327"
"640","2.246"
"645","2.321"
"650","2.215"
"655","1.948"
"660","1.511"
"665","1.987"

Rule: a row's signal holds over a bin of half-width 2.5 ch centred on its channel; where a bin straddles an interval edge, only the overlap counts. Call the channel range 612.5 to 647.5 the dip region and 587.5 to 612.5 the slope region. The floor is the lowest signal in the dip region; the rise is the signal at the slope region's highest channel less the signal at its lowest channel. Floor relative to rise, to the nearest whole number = 35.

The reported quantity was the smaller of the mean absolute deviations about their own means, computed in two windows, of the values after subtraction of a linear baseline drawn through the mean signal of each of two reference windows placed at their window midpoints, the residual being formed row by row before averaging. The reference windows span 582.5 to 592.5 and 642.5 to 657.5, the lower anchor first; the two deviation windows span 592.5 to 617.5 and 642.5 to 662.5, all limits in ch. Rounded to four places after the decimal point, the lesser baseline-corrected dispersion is 0.0213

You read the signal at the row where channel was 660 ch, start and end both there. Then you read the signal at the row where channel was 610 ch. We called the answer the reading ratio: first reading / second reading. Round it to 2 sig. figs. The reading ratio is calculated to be 0.63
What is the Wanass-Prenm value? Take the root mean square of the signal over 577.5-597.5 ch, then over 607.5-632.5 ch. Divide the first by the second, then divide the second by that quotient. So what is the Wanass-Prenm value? 2.32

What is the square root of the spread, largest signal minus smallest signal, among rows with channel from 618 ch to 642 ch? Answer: 0.34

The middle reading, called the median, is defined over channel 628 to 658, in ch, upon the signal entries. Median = 2.27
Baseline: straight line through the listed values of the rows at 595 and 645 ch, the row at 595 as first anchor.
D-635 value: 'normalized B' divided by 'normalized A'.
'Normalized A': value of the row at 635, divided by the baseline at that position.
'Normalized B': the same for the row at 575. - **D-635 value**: 0.97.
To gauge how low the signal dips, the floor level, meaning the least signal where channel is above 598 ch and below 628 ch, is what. 2.313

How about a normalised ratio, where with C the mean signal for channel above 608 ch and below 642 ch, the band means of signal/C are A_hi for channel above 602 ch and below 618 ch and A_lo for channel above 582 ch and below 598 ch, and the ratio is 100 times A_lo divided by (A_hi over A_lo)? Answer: 100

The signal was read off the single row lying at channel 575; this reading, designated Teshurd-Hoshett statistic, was 2.319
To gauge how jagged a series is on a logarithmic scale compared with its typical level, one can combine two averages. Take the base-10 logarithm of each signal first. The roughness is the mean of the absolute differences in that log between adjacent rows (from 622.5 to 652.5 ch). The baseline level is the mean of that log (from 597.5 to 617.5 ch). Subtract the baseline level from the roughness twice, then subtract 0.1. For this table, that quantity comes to -0.840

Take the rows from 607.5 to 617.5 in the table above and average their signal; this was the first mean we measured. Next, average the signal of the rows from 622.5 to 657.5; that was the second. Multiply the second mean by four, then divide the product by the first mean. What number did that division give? 3.80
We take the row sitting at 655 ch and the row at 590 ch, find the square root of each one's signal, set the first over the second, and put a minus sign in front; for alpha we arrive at -0.92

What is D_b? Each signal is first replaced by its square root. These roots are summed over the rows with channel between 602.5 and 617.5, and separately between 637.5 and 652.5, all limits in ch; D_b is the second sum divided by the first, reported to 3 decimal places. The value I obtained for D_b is 0.976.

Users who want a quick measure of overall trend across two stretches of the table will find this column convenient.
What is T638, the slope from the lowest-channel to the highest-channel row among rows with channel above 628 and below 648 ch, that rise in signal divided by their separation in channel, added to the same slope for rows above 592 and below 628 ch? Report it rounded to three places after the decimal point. 0.001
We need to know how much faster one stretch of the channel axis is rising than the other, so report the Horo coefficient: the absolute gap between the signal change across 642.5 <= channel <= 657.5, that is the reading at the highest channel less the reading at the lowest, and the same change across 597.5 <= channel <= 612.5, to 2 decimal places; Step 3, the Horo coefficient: 0.35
